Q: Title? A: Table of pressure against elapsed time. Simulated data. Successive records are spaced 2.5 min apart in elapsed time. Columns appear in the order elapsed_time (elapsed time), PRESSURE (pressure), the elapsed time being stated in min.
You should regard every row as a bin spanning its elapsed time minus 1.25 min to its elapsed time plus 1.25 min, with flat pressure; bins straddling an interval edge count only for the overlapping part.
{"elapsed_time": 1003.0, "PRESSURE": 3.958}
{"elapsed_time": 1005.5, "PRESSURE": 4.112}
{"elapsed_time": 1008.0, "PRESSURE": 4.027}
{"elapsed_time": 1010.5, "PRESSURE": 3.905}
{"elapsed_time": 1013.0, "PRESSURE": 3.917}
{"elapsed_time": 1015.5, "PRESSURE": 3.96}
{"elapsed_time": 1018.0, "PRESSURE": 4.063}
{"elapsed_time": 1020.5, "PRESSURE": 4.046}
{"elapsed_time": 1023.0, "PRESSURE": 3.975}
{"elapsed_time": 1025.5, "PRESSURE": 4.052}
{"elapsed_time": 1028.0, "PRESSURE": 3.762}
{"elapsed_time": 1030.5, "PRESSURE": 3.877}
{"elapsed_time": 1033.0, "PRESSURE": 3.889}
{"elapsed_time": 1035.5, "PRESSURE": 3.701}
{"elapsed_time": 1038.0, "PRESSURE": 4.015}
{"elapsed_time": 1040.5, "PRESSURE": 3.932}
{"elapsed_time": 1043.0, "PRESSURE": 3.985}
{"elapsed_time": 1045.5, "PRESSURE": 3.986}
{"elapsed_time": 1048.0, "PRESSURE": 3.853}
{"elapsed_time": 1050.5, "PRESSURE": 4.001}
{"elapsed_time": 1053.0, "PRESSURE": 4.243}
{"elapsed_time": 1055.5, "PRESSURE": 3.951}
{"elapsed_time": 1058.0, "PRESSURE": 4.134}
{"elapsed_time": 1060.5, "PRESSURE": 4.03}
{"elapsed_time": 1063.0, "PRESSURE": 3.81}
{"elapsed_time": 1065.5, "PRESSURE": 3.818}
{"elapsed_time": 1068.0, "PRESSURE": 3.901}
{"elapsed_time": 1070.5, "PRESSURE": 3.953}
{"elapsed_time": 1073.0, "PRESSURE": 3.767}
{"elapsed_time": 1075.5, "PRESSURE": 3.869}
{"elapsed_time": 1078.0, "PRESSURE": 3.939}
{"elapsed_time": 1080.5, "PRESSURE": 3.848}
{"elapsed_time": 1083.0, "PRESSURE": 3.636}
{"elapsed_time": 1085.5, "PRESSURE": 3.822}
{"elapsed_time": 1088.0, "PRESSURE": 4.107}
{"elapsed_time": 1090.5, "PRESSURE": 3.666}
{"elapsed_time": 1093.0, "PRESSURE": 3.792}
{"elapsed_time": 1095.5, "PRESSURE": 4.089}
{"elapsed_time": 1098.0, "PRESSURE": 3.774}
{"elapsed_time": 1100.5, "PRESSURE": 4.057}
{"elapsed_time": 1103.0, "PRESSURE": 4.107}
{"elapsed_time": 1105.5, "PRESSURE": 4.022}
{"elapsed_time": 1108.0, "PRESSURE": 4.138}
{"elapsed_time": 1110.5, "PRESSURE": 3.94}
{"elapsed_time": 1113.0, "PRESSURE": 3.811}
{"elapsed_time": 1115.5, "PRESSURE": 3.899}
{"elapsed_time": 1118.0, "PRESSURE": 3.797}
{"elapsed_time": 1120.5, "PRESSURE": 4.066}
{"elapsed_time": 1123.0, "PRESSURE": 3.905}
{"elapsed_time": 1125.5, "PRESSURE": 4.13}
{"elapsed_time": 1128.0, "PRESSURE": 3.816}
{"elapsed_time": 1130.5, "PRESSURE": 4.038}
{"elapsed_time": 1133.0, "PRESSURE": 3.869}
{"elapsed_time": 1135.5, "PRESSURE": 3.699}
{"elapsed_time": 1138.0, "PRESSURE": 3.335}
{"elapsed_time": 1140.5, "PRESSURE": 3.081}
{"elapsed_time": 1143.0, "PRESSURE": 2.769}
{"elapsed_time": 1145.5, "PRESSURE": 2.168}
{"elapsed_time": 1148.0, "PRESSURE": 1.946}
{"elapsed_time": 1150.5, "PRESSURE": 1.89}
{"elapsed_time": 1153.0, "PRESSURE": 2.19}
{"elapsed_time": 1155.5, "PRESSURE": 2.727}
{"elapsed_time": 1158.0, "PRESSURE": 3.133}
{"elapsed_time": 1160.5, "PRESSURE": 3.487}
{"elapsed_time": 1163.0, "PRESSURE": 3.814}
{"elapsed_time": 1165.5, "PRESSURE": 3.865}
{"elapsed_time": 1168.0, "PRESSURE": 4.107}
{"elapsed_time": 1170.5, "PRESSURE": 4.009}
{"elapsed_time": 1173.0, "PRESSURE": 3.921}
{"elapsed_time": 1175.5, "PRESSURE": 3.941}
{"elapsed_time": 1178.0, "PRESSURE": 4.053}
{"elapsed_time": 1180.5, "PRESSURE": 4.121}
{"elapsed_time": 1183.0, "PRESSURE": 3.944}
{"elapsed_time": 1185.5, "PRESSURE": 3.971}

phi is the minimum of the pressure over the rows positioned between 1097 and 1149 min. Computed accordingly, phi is 1.946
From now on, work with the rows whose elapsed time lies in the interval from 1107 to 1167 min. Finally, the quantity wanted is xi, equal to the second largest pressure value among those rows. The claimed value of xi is 4.13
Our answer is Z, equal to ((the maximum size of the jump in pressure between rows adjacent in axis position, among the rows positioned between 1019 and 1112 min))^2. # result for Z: 0.19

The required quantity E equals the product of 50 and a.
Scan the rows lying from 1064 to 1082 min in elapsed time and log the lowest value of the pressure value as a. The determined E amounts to 188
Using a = 3.767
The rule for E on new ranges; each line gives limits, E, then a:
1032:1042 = 185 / 3.701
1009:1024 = 195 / 3.905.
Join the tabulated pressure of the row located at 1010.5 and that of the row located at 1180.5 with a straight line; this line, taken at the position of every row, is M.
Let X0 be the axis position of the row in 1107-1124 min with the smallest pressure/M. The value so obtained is 1118.0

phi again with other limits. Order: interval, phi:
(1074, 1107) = 3.636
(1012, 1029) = 3.762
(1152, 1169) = 2.19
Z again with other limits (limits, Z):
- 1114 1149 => 0.36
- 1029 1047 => 0.10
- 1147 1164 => 0.29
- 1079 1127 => 0.19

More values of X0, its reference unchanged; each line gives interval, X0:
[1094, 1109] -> 1098.0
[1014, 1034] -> 1028.0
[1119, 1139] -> 1138.0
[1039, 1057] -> 1048.0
